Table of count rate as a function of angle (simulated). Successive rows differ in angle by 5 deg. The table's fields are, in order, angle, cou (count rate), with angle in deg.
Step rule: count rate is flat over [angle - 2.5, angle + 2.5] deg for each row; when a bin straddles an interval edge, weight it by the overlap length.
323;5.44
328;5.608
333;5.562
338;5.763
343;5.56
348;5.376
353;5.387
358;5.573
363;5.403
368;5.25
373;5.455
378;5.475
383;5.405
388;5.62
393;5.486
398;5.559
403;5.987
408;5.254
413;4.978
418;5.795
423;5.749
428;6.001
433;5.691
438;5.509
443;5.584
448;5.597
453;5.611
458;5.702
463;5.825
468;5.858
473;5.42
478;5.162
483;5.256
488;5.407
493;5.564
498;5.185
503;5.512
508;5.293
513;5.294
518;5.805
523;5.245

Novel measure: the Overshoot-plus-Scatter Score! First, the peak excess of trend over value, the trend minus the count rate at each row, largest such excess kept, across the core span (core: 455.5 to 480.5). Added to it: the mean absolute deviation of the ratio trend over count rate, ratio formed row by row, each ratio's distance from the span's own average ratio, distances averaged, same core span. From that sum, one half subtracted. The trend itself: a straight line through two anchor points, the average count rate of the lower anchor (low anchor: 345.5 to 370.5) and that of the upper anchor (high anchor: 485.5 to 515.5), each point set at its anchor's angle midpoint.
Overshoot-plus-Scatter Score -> -0.2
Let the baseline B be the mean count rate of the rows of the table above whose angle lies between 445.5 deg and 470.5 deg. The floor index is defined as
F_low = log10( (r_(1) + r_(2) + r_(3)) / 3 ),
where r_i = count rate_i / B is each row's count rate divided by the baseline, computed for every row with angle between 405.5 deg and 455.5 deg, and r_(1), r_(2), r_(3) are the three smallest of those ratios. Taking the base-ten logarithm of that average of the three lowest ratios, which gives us -0.037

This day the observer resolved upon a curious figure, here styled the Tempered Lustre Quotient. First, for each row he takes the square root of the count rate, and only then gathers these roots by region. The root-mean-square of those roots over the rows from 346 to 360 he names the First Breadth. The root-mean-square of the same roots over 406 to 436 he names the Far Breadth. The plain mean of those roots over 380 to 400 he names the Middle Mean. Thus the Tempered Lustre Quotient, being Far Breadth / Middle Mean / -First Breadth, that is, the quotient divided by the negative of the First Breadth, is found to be -0.431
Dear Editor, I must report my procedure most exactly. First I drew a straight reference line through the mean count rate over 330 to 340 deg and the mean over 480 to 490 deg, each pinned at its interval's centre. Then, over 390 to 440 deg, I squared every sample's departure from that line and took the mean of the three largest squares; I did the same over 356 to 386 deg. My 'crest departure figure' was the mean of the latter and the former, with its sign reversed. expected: -0.160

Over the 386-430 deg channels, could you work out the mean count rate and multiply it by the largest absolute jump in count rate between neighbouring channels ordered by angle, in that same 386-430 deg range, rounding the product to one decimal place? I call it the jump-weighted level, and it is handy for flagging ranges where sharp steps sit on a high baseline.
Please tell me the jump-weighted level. 4.6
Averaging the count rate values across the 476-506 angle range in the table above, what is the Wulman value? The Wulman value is 5.35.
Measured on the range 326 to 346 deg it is 5.62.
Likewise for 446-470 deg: 5.72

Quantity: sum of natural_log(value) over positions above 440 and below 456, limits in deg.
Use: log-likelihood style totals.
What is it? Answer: 5.17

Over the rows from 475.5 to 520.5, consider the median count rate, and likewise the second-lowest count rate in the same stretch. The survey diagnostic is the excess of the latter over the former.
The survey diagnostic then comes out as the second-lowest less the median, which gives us -0.11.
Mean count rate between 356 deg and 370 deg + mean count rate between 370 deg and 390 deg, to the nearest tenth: 10.9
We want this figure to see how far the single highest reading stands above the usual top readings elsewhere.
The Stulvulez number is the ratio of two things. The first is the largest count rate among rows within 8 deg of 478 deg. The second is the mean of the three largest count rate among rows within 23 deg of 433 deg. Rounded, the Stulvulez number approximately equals 0.93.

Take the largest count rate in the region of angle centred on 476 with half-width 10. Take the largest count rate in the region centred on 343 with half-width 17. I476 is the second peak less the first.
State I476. -0.1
